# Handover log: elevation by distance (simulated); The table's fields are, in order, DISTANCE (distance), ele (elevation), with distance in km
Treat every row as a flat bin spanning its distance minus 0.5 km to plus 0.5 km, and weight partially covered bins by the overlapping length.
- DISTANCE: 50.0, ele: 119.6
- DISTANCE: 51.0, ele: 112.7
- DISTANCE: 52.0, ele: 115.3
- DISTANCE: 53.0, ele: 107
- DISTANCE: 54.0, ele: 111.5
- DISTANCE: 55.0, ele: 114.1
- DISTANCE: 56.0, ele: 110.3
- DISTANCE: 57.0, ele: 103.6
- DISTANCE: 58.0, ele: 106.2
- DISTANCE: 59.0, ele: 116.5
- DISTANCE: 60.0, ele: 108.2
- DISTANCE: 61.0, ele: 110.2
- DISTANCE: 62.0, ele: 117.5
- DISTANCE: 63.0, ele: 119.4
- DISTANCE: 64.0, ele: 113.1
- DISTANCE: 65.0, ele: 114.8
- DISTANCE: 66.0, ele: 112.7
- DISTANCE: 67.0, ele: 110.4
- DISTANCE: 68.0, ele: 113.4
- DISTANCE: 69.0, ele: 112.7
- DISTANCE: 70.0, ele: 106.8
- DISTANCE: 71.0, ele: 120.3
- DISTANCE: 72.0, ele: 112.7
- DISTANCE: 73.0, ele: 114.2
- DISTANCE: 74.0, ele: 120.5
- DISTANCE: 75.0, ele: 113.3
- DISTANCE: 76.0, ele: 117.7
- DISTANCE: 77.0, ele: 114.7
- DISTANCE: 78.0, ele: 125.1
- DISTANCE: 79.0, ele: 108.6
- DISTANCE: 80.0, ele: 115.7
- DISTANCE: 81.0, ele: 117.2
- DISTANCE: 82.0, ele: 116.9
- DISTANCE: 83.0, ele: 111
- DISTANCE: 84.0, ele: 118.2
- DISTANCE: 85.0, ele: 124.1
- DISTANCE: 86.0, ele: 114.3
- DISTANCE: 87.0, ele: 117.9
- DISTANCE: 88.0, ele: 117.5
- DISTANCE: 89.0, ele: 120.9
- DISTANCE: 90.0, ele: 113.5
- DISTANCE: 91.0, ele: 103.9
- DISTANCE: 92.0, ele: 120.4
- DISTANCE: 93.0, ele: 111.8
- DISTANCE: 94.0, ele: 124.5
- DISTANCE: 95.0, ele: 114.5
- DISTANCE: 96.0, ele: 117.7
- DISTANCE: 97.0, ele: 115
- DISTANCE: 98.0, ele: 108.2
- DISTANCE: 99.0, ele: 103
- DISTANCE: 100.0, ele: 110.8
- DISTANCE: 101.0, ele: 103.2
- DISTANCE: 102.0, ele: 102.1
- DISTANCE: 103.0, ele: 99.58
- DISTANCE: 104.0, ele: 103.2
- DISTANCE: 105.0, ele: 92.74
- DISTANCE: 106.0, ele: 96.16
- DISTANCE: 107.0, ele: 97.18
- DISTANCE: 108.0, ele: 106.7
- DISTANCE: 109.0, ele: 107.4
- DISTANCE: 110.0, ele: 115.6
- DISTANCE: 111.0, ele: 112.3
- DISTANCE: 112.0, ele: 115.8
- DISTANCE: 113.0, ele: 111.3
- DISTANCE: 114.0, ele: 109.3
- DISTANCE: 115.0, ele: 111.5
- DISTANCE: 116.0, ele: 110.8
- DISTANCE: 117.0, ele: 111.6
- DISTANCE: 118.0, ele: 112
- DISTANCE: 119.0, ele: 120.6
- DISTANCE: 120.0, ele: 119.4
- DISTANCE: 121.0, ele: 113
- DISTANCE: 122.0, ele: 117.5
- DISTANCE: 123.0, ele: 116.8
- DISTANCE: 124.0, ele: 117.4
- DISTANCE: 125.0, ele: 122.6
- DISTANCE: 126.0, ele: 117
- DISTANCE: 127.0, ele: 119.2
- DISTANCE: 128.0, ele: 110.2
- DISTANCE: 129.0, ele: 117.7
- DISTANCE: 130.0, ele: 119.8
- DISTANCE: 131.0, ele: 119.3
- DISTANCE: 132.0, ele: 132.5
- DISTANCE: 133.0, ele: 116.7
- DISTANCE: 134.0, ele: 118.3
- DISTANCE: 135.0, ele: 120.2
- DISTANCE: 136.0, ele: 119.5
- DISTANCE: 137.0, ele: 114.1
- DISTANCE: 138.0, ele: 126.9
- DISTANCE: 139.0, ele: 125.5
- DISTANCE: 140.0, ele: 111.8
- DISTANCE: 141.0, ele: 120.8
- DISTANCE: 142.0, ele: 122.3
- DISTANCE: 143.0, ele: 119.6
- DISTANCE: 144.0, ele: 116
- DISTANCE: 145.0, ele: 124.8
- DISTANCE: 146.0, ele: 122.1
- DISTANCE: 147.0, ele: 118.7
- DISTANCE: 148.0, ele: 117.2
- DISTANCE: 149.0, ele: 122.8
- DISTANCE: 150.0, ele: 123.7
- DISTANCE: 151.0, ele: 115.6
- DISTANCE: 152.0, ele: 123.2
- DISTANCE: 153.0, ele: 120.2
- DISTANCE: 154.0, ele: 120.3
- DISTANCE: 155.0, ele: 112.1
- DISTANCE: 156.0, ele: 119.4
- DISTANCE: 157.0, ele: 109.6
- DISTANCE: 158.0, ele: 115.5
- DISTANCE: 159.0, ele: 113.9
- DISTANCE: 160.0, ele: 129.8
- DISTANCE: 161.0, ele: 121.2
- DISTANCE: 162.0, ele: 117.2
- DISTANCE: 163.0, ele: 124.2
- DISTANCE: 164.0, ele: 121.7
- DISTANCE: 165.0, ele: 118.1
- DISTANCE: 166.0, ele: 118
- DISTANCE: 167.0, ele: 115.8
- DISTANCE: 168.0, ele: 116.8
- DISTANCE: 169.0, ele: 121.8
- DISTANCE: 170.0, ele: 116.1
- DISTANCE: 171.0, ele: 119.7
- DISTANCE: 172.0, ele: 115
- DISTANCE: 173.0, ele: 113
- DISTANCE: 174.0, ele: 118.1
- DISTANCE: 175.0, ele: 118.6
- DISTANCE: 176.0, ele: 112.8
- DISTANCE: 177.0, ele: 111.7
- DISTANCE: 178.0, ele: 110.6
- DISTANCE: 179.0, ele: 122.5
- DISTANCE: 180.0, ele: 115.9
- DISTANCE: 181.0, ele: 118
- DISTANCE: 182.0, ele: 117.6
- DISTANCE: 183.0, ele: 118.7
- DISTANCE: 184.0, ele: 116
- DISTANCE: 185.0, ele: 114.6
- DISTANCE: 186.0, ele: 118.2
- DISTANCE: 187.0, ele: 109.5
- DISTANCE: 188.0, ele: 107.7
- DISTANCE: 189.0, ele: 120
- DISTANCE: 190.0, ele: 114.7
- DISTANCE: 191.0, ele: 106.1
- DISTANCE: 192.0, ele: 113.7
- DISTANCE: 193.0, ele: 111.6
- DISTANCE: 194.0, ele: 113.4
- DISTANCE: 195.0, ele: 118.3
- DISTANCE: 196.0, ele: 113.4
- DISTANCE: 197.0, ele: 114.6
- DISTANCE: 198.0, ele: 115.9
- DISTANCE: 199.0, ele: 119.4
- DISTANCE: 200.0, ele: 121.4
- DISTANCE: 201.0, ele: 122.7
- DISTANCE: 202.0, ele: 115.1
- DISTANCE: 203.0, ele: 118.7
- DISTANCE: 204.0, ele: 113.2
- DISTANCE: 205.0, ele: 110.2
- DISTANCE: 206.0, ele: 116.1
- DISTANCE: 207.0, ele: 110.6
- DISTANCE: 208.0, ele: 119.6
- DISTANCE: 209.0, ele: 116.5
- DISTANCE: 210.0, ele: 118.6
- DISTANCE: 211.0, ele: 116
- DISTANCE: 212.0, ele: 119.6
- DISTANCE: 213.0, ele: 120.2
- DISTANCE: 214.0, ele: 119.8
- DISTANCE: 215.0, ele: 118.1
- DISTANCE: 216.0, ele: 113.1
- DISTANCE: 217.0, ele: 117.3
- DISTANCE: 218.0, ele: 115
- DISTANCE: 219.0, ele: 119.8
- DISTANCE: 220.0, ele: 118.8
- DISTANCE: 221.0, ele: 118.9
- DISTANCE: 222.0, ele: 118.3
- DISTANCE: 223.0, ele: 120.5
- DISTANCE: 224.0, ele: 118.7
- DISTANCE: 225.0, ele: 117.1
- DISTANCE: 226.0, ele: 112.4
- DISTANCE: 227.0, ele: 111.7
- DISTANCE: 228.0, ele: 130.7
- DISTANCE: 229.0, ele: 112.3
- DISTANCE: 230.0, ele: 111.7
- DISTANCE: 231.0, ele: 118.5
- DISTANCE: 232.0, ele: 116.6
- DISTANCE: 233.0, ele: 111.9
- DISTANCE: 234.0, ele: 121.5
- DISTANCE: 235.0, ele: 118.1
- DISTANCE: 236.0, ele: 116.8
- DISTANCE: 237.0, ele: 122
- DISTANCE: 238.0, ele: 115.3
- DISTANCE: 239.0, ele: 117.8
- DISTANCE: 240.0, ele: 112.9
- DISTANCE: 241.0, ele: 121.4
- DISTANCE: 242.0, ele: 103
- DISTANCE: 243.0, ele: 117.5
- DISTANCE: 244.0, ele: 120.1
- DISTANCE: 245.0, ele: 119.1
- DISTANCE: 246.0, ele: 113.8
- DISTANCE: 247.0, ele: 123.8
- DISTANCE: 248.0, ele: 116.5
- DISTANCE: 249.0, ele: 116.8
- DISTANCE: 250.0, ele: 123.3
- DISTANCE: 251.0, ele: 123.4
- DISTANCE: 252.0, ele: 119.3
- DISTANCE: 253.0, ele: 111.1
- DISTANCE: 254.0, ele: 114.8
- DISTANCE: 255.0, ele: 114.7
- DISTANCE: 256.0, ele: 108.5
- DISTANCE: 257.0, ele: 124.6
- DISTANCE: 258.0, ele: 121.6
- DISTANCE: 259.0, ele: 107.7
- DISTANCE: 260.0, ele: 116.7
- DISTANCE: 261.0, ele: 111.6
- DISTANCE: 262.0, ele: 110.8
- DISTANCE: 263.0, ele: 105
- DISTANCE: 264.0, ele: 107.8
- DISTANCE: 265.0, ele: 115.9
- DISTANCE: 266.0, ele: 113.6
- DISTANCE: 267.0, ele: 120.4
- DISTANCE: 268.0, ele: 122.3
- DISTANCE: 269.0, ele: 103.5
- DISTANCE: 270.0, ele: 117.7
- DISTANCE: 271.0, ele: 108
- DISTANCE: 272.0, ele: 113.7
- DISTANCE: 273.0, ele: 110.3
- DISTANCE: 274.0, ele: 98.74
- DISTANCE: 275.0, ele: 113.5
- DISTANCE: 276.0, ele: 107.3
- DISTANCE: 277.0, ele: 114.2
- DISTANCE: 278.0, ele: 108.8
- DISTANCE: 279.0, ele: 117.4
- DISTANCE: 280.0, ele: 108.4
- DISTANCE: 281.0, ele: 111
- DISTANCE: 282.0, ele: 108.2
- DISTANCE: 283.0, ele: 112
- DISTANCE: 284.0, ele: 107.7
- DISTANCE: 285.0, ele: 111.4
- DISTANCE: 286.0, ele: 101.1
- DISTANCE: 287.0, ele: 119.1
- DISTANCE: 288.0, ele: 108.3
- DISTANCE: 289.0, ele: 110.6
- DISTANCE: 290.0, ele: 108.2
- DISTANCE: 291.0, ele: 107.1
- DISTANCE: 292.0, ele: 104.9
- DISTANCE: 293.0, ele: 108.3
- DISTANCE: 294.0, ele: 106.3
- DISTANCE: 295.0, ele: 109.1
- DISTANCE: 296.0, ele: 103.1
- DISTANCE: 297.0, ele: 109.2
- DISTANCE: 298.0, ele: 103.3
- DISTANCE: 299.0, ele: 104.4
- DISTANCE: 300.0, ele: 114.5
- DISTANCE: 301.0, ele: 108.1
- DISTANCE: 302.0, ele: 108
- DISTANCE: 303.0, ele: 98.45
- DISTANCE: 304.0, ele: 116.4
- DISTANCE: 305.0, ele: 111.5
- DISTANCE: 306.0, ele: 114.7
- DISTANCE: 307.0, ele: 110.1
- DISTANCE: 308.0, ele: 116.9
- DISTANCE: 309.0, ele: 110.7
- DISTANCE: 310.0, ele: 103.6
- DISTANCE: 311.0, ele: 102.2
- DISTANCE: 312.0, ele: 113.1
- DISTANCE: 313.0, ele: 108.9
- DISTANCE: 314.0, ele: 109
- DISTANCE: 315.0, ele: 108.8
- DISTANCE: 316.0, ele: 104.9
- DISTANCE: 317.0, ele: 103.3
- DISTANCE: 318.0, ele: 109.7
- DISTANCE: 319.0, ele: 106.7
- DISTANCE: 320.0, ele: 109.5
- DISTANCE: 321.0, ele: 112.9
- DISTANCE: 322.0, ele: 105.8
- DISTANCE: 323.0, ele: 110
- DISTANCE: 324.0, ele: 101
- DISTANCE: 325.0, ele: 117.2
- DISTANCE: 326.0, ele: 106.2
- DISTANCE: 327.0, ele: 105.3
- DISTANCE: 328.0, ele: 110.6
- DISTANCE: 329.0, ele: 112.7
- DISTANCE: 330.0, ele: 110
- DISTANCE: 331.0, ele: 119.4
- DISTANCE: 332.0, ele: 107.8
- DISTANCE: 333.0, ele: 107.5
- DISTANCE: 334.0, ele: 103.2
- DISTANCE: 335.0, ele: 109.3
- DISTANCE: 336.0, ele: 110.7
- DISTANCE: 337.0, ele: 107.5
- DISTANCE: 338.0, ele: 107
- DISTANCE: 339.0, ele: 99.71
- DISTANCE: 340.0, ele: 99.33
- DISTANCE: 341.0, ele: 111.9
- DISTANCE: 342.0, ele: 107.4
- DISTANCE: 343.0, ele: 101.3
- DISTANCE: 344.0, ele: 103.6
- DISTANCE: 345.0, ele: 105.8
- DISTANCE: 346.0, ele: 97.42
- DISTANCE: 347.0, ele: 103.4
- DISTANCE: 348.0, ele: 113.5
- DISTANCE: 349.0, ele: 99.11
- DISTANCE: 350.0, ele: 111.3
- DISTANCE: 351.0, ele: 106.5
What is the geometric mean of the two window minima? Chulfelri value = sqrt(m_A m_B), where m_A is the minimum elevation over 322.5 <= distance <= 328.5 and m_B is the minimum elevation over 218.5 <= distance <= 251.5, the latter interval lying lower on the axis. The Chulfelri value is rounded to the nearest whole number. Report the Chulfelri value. 102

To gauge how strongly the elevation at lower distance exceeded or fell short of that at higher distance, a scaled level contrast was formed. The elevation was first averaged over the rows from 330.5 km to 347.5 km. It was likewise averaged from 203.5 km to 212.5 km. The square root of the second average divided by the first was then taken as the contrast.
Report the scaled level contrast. 1.04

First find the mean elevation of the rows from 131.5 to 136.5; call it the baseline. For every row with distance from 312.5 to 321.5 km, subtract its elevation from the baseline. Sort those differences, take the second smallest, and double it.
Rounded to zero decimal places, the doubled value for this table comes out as 23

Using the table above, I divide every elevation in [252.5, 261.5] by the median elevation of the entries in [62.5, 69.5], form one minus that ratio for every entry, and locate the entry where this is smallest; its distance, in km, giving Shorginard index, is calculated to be 257.0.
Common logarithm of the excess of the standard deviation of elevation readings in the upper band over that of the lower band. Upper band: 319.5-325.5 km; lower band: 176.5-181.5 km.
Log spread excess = -0.1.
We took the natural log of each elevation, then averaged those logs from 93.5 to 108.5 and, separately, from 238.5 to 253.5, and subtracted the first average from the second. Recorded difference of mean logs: 0.101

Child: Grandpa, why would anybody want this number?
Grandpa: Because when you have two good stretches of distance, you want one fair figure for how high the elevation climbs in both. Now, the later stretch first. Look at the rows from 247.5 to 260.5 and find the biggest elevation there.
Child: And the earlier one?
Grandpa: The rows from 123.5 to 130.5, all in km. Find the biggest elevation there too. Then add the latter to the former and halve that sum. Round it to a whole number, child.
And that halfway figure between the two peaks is 124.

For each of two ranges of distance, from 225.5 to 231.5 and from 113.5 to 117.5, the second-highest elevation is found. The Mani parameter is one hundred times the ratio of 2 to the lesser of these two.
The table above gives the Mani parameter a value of 1.79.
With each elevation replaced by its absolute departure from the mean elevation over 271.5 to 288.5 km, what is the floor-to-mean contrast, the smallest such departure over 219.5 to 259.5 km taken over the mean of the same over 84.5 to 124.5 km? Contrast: 0.162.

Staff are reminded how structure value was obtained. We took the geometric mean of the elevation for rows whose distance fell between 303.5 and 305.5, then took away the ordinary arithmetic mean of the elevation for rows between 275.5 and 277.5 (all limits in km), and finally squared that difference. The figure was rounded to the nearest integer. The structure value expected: 10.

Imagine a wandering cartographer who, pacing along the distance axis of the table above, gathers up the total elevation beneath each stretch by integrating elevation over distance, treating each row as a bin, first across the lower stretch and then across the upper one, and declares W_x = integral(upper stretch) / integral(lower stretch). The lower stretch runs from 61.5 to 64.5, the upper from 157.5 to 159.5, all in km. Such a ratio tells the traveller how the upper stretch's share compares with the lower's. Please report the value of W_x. 0.66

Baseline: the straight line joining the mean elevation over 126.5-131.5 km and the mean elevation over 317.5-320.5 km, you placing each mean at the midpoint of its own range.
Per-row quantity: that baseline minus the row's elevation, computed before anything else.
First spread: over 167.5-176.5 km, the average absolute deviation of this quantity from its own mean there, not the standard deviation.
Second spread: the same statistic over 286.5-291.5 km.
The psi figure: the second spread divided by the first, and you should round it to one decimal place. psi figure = 1.4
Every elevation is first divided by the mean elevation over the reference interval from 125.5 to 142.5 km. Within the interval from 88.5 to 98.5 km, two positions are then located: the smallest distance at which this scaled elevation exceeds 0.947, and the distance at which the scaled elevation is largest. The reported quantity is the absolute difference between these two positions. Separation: 5 km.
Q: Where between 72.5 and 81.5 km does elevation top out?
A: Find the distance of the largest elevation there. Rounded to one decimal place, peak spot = 78.0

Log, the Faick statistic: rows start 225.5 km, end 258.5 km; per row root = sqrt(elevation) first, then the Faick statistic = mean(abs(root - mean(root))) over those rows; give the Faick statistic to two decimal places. 0.19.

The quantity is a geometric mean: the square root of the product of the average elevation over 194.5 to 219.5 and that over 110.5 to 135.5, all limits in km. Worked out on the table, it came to 117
